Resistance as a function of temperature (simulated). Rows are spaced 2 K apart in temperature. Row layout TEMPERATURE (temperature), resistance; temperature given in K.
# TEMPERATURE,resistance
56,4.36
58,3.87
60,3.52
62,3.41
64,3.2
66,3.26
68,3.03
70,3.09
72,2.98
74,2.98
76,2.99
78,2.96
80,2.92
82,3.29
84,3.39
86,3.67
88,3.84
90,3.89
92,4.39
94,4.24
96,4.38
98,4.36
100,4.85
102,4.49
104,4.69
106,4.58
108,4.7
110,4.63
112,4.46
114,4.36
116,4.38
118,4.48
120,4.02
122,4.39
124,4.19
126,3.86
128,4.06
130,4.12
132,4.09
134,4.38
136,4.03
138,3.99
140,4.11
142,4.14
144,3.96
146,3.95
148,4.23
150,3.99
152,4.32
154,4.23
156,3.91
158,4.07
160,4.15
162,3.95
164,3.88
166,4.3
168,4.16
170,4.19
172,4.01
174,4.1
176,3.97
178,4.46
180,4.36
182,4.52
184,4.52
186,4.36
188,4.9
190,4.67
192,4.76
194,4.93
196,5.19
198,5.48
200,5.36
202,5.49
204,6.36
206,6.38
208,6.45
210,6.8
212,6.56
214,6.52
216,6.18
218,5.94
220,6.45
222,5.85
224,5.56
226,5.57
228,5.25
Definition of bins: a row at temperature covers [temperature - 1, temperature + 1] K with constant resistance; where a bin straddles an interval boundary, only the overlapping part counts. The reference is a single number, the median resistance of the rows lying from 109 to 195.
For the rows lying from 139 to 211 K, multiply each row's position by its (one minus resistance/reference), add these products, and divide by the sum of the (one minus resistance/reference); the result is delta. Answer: 206.3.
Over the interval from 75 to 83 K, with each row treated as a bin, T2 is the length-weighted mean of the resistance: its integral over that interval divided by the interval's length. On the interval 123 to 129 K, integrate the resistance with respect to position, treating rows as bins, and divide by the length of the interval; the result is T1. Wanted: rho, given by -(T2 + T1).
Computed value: -7.08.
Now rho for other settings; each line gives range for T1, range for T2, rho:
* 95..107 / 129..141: -8.68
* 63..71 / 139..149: -7.22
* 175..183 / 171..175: -8.38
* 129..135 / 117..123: -8.49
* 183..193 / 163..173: -8.75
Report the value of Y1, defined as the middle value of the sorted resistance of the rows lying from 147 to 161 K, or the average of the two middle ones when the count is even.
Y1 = 4.15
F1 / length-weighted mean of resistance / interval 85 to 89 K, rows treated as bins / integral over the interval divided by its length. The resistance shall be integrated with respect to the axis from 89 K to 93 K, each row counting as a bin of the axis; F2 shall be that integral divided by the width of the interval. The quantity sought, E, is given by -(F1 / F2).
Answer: -0.91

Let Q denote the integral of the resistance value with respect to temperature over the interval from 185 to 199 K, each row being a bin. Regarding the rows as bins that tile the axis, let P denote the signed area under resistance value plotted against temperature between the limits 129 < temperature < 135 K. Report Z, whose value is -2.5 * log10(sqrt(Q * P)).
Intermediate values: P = 25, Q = 69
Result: -4.05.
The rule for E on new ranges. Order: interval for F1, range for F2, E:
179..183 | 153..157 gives -1.09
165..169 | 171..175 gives -1.04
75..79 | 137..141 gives -0.73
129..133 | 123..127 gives -1.02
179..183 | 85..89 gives -1.18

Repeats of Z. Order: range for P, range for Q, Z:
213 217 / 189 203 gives -4.08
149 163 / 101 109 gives -4.16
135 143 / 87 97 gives -3.91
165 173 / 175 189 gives -4.15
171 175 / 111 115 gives -3.07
